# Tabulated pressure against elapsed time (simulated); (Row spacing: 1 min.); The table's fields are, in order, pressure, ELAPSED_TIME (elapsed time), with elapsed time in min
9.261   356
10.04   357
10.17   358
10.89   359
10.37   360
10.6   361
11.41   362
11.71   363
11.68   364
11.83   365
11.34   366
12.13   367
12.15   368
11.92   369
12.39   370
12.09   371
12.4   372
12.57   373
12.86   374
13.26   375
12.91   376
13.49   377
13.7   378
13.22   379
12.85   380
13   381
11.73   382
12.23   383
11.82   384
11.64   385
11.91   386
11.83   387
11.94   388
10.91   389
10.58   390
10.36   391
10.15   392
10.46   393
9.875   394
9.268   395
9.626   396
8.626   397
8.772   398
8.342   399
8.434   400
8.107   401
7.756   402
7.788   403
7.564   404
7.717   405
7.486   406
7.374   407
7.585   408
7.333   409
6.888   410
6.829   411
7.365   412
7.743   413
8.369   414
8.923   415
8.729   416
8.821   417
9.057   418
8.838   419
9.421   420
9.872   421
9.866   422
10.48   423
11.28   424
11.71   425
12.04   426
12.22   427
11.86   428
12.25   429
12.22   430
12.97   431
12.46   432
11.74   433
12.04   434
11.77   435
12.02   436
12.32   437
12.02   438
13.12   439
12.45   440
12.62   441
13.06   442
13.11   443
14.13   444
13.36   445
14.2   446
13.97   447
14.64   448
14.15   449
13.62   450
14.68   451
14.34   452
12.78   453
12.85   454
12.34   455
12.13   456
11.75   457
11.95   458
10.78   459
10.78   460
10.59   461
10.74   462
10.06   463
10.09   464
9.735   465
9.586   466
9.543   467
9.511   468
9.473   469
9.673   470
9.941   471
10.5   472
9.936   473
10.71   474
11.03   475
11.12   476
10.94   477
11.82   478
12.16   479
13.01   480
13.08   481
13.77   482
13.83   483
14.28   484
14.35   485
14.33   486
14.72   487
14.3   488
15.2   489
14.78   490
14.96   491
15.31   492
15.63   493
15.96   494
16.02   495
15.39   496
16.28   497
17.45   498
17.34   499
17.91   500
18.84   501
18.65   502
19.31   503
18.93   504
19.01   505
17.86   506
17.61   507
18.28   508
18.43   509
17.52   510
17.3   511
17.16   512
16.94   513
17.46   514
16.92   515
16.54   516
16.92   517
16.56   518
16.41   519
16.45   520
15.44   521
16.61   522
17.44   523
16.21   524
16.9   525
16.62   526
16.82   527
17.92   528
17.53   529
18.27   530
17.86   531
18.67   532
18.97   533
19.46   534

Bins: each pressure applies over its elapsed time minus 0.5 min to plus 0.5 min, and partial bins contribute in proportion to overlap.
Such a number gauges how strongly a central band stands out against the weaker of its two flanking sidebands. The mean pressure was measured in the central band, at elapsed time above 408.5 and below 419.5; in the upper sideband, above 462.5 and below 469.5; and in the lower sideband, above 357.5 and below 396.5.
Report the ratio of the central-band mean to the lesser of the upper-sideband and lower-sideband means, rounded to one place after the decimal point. 0.8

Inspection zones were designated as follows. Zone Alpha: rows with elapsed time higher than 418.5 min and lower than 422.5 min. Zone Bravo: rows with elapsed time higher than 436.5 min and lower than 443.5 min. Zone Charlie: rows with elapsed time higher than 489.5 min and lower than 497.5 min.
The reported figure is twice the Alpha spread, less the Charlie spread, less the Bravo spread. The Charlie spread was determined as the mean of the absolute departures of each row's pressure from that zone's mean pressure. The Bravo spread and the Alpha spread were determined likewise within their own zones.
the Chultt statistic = -0.1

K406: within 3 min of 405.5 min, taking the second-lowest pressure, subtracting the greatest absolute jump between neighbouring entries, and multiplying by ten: 73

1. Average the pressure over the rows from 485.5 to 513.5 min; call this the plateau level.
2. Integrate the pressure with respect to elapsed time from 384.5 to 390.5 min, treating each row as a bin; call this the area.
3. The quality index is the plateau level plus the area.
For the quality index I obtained 86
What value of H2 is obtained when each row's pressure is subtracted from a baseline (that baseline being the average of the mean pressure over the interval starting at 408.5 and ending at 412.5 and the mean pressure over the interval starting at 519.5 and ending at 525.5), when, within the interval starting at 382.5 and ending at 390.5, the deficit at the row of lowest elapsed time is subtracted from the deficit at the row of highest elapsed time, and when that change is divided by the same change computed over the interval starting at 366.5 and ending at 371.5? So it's 41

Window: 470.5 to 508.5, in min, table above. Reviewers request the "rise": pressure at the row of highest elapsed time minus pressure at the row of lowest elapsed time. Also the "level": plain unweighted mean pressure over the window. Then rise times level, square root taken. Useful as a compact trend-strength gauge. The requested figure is 11.1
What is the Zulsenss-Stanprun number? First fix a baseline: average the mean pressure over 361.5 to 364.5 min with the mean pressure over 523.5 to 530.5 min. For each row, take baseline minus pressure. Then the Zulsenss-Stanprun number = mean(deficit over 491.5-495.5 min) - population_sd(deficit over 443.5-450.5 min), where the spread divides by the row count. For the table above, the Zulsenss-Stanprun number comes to -2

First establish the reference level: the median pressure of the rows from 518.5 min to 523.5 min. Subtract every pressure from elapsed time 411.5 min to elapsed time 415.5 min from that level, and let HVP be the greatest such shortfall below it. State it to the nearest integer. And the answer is 9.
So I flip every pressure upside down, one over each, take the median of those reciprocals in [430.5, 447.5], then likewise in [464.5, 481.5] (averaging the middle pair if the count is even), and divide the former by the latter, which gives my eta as 0.83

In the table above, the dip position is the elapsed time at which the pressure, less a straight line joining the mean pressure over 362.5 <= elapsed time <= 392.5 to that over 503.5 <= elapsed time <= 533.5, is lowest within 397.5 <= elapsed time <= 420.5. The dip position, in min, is 411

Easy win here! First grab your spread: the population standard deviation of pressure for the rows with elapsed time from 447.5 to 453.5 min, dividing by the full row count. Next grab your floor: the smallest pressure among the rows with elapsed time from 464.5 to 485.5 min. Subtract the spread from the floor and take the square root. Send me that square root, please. 2.97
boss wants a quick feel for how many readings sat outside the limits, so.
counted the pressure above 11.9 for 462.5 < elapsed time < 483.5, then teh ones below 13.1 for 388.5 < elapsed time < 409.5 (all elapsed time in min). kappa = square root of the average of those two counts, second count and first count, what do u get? 3.61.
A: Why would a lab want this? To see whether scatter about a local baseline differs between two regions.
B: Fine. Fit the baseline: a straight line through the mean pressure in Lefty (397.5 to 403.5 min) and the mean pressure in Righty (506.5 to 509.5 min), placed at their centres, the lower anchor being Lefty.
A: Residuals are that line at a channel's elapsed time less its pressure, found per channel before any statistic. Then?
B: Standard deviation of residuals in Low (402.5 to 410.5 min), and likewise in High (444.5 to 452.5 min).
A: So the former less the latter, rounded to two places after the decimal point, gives 0.08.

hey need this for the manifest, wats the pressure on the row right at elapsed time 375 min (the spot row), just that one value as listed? 13.26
